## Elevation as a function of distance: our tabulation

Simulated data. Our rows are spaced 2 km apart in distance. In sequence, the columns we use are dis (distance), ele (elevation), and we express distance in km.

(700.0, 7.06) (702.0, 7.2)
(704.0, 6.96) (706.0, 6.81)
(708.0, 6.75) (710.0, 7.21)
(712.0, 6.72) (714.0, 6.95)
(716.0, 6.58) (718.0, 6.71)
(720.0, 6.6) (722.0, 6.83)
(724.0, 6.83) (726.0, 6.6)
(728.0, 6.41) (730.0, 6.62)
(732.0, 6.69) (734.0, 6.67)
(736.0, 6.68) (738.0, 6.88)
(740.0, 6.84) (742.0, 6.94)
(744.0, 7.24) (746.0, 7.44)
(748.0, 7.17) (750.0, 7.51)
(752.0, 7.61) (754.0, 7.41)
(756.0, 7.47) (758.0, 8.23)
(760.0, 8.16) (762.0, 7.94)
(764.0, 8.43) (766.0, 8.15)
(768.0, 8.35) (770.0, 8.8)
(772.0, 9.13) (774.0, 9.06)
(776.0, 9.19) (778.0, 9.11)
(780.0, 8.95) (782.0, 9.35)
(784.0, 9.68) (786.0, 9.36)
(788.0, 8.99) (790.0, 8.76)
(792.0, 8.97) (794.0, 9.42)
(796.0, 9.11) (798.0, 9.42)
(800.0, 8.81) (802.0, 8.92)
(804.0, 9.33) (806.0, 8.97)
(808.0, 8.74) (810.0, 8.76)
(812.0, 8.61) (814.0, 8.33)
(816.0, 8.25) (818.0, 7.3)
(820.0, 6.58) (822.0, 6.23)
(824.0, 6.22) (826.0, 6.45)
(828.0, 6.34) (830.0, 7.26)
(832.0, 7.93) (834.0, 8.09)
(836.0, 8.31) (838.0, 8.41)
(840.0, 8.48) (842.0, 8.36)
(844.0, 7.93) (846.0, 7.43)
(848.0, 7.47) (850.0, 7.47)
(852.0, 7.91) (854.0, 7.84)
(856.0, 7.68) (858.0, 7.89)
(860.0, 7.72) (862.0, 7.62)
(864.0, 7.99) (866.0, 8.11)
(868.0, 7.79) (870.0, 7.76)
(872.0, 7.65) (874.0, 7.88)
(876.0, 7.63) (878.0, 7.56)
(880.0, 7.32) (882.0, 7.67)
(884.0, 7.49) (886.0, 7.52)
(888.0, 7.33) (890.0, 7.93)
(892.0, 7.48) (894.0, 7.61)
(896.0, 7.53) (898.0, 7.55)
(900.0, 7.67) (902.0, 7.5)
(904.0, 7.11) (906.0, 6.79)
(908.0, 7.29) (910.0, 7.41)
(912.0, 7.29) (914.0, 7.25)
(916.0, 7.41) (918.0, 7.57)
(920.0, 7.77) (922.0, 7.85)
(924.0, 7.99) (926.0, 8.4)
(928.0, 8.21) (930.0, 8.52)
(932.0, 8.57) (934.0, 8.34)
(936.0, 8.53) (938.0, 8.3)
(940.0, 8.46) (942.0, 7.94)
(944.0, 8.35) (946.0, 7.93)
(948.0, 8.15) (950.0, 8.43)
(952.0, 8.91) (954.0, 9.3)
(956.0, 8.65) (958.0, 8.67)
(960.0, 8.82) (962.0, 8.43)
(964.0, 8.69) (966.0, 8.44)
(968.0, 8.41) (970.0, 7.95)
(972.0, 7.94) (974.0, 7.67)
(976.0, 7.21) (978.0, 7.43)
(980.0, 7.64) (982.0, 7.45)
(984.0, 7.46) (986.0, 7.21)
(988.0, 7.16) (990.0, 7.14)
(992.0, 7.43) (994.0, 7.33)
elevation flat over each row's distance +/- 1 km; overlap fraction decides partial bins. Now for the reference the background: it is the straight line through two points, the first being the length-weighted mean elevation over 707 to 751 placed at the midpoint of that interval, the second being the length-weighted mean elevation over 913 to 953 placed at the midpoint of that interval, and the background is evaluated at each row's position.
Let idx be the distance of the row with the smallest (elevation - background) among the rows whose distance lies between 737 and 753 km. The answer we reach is 740.0 km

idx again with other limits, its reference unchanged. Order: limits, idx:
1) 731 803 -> 736.0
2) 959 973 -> 972.0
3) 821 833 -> 824.0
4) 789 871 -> 824.0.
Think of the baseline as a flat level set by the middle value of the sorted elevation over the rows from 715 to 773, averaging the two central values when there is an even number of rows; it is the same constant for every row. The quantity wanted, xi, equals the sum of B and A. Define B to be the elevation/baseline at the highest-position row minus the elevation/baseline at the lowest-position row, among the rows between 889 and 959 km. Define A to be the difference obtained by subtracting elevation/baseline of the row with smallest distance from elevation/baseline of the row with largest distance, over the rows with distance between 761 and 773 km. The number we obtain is 0.27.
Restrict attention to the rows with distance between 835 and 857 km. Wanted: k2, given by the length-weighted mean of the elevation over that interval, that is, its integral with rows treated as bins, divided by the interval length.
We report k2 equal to 7.94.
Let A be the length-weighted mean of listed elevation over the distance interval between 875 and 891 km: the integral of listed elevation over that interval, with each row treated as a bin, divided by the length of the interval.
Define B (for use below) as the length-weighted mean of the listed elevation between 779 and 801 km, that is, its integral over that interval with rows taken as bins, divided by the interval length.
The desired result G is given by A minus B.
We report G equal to -1.6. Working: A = 7.6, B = 9.2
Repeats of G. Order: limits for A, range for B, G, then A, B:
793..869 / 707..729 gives 1.2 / 8.0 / 6.7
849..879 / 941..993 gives -0.3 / 7.8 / 8.0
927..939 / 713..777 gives 1.0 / 8.4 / 7.4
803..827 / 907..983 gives -0.3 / 7.8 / 8.1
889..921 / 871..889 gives -0.1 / 7.4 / 7.6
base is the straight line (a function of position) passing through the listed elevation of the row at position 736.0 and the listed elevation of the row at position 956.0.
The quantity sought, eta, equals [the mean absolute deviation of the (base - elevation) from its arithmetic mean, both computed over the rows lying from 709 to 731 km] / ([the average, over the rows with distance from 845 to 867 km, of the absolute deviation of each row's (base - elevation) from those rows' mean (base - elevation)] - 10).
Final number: -0.0192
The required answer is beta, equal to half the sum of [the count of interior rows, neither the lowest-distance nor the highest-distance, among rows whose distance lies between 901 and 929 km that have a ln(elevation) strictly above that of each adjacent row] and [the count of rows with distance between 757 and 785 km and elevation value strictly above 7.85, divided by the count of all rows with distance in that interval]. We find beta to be 1.5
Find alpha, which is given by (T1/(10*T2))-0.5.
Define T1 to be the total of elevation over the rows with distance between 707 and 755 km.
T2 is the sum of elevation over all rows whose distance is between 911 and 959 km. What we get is -0.416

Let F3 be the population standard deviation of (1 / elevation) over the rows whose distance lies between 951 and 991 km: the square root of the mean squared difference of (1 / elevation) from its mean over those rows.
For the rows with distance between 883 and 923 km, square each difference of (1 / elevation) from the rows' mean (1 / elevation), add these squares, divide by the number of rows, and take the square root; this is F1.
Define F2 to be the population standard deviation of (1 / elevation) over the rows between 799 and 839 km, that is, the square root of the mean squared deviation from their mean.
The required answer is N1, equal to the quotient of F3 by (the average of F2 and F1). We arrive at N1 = 0.9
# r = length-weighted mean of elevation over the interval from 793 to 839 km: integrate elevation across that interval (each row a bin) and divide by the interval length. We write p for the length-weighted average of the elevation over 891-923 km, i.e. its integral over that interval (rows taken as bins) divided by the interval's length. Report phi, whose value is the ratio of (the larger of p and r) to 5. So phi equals 1.62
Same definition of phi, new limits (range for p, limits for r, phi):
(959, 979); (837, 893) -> 1.62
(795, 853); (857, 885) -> 1.60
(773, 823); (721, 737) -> 1.75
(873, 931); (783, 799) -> 1.84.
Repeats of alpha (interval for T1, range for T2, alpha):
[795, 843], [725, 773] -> -0.392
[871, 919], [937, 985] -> -0.409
